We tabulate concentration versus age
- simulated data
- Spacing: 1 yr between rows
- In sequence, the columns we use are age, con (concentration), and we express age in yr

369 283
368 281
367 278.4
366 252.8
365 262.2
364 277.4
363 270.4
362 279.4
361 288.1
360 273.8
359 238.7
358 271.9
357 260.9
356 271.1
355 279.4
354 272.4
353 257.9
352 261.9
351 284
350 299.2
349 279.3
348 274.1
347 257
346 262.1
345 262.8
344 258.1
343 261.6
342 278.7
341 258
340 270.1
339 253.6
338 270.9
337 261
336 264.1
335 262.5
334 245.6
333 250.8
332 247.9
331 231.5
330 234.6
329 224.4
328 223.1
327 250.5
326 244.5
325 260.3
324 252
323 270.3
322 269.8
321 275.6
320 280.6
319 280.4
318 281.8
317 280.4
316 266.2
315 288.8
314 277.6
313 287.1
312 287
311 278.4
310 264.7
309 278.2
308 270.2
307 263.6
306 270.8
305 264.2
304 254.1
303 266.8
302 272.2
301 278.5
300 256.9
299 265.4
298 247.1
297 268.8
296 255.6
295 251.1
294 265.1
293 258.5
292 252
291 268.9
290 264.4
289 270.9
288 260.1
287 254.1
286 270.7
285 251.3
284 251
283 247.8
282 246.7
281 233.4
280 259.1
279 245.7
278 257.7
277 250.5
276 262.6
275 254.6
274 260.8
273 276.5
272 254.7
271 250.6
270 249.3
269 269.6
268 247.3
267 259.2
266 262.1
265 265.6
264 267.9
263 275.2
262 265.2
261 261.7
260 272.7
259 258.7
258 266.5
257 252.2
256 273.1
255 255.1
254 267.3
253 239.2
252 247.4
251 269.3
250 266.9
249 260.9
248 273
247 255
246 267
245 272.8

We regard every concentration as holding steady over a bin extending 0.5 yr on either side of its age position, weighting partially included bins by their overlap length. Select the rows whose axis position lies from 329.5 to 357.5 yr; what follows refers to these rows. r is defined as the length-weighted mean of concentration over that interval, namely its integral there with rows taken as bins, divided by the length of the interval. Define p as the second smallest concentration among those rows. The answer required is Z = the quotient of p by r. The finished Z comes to 0.891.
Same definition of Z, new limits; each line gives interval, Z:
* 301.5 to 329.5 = 0.840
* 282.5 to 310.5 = 0.945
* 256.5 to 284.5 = 0.952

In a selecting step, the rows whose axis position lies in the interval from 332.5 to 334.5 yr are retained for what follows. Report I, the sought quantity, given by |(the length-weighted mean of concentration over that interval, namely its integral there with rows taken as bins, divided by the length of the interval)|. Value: 248.2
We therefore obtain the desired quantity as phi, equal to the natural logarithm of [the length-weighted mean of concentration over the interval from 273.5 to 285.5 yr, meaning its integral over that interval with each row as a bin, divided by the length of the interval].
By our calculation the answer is 5.529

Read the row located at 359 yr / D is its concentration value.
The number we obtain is 238.7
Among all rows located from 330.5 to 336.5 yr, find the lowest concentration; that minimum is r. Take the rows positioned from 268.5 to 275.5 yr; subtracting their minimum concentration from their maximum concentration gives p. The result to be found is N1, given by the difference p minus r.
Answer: -204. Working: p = 27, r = 231.5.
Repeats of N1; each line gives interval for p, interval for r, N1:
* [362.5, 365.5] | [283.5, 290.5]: -236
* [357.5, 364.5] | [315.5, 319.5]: -217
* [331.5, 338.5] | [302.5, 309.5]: -229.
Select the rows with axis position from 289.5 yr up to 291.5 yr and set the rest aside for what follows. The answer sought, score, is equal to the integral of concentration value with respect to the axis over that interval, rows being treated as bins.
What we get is 533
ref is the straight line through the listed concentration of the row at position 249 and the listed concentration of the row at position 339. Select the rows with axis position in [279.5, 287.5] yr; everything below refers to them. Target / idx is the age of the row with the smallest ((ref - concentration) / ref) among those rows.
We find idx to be 286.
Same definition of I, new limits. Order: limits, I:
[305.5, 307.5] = 267.2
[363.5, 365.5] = 269.8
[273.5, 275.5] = 257.7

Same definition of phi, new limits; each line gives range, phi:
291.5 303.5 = 5.566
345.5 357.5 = 5.604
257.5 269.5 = 5.577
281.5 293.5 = 5.553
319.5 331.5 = 5.527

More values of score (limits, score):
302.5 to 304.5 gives 521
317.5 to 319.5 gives 562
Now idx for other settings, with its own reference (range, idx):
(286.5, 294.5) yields 289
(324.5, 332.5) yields 325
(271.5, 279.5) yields 273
